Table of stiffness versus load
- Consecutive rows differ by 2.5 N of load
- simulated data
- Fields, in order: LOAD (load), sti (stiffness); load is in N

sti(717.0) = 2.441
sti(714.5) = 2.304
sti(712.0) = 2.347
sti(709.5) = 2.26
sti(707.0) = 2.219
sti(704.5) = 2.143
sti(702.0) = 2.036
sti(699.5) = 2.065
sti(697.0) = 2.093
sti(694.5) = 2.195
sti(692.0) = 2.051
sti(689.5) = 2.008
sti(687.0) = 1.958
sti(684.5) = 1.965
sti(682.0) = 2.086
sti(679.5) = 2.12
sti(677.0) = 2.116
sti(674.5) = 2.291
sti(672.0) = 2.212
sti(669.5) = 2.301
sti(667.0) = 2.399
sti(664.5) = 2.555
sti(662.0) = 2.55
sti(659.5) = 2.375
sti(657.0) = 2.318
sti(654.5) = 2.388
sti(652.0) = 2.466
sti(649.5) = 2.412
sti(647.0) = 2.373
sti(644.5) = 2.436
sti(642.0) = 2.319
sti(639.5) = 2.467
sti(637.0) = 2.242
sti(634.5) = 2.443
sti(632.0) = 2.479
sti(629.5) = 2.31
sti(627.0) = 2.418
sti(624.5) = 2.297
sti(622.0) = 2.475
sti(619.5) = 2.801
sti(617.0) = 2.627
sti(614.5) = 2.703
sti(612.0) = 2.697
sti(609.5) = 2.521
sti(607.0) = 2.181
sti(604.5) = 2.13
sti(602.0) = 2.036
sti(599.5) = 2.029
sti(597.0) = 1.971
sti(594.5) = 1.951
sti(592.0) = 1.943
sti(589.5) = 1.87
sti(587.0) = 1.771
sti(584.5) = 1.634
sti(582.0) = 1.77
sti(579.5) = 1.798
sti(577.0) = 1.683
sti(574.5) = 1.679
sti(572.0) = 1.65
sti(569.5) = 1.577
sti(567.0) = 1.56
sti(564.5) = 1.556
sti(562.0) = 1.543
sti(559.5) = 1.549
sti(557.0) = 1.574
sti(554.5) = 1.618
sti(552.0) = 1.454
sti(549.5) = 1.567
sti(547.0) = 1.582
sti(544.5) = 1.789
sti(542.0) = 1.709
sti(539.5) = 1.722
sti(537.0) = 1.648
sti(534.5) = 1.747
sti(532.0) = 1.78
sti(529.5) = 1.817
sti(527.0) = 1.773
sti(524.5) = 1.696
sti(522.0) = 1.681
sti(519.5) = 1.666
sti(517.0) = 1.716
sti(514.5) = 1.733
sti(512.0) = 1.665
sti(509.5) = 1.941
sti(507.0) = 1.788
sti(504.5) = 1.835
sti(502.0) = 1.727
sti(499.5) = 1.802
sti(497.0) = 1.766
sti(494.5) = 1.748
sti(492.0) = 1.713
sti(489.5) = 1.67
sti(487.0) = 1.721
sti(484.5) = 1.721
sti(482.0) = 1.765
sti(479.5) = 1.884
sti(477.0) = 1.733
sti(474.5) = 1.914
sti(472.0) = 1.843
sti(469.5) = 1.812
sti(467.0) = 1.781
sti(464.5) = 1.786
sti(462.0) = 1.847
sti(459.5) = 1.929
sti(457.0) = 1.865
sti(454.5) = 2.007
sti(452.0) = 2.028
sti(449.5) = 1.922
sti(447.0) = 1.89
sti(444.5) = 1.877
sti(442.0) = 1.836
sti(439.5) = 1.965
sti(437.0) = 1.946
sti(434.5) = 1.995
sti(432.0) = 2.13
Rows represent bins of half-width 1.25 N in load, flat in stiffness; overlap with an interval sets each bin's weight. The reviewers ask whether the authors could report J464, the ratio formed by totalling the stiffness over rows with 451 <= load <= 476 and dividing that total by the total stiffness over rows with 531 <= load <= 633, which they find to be 0.24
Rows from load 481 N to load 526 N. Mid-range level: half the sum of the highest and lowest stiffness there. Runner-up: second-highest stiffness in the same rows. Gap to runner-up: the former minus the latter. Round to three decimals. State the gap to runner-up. -0.032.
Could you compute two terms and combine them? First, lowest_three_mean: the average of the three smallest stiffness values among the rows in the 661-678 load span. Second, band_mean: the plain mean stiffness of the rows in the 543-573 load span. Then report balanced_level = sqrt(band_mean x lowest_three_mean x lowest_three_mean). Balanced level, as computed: 2.78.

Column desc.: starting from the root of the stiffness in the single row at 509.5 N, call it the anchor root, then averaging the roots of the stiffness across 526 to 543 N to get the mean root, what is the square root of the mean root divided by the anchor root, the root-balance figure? 0.97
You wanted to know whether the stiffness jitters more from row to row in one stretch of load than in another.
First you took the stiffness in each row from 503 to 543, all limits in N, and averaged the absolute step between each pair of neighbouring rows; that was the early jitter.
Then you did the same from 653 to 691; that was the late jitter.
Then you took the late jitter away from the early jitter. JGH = -0.012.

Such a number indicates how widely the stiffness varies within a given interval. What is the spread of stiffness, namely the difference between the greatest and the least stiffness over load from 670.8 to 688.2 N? 0.33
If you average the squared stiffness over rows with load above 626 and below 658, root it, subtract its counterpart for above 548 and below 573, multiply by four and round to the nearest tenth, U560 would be 3.3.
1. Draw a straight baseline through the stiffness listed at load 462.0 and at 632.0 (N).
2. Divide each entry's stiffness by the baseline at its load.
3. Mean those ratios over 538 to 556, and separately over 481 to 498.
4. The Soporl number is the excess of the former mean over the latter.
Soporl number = -0.13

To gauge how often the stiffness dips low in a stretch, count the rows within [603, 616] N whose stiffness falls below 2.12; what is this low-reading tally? 0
